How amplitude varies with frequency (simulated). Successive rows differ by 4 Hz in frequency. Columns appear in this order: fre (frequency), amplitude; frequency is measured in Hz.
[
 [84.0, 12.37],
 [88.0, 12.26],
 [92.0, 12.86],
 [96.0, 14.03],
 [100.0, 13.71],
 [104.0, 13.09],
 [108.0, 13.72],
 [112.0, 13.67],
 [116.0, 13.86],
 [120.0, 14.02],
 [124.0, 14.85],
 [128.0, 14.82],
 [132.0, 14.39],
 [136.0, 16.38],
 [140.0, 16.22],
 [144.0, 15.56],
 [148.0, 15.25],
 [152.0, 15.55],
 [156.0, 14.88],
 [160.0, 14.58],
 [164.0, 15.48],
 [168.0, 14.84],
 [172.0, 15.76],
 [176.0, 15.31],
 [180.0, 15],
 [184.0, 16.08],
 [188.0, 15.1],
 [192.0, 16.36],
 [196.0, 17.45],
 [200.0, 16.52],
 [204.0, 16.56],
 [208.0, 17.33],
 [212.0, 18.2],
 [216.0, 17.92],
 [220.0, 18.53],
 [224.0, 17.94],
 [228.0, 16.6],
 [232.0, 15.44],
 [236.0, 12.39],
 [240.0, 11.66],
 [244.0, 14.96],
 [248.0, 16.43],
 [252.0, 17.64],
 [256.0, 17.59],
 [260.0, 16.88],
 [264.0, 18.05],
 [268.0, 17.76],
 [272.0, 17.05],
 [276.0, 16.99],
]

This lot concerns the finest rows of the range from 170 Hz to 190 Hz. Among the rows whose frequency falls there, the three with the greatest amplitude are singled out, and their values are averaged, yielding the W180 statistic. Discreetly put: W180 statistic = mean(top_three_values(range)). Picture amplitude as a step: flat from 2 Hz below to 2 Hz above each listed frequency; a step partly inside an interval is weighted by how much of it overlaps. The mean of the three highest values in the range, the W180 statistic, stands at 15.7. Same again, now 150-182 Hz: 15.6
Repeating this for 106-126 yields 14.2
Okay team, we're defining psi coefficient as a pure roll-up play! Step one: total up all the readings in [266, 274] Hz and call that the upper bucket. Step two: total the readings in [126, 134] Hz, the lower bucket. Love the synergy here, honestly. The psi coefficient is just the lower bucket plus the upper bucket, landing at 64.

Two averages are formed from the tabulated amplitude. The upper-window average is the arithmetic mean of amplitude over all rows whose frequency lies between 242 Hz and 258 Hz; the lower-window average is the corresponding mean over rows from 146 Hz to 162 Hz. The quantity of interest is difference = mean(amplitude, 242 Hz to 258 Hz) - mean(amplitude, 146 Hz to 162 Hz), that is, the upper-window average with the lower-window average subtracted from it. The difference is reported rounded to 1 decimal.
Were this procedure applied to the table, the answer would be 1.6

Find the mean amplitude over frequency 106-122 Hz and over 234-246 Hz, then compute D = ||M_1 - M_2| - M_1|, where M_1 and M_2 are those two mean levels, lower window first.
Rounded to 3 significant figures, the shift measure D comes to 13.0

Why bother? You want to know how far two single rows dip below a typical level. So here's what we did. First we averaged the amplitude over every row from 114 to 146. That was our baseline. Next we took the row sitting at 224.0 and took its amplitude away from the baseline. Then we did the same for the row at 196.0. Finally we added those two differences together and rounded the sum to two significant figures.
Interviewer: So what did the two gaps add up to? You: -5.4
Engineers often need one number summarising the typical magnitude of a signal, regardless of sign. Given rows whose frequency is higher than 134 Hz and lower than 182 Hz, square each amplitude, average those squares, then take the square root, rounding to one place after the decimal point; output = 15.4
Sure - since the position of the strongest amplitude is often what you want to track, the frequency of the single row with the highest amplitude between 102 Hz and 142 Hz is 136.0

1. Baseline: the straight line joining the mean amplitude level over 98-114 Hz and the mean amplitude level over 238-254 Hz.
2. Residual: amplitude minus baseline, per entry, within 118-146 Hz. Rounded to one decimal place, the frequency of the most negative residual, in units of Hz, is 120.0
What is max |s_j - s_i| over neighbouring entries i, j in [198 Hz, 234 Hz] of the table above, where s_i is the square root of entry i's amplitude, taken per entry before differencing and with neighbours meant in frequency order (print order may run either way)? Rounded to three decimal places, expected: 0.161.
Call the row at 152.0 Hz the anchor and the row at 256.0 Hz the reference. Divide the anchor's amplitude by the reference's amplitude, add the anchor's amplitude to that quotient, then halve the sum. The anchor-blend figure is 8.2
